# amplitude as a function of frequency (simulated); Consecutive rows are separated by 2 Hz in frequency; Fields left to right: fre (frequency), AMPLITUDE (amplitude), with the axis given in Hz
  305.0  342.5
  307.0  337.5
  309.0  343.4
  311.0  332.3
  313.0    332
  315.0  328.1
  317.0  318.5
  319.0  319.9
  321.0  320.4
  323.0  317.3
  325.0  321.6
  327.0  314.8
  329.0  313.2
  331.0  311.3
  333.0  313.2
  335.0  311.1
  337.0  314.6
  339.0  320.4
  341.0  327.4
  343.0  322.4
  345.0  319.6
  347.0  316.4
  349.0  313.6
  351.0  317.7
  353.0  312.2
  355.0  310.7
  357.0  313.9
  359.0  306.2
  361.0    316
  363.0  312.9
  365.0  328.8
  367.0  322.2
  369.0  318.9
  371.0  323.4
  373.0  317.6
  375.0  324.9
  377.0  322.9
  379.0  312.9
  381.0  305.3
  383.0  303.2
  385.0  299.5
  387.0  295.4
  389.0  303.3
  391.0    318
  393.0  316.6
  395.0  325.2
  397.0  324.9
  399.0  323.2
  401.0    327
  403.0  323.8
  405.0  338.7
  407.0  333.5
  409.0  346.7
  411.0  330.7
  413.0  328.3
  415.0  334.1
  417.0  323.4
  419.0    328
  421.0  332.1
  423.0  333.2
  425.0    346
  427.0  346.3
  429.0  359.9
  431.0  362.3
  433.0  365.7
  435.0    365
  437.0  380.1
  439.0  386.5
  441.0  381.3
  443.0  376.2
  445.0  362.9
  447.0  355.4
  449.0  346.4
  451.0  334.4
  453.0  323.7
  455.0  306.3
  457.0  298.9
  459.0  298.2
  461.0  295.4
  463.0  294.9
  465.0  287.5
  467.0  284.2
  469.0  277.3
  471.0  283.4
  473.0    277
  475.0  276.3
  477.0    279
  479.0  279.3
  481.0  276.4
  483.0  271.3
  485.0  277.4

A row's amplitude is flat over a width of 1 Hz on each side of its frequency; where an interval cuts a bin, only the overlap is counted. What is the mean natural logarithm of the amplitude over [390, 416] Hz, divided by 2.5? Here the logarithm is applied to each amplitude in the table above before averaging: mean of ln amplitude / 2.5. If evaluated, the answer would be 2.32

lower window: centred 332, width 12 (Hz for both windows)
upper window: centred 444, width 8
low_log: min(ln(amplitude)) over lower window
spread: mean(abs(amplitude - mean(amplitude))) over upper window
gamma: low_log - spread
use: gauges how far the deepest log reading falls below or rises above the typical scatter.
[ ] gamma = -4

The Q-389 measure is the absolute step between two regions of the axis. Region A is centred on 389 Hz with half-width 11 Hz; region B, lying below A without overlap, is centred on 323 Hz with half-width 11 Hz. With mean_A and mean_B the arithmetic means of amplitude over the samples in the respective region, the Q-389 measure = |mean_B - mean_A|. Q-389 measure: 8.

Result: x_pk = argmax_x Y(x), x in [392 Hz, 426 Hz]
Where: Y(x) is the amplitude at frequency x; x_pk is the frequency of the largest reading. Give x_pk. 409.0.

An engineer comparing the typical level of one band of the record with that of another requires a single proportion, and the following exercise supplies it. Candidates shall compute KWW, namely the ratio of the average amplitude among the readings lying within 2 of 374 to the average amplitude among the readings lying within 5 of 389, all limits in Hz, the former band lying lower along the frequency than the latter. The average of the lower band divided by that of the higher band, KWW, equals 1.05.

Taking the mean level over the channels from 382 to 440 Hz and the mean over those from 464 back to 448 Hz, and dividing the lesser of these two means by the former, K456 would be 0.93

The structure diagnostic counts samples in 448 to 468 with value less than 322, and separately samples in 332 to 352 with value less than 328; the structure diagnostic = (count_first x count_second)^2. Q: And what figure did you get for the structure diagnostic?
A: 4900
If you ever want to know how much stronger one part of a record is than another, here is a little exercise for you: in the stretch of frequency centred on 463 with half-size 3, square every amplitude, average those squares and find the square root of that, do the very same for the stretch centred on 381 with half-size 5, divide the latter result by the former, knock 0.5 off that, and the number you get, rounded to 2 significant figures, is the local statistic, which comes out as 0.56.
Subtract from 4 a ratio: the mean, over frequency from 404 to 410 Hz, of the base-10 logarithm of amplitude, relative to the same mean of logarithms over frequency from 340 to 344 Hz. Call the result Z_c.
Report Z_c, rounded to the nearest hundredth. 2.99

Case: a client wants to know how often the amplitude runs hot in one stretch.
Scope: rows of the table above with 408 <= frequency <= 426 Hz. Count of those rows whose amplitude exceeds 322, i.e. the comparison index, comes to 9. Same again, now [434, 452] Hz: 9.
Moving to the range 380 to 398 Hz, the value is 2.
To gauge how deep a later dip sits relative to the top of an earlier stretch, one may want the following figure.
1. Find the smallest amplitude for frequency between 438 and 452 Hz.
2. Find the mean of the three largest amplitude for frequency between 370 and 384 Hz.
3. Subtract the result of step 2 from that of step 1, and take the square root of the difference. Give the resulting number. 3.3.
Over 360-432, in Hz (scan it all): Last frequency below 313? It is 389.0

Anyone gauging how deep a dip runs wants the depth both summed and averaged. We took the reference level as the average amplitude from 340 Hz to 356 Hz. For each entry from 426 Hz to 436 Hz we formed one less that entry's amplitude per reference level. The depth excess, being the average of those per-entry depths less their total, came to 0.53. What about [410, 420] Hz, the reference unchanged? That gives 0.14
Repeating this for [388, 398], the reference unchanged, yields 0.00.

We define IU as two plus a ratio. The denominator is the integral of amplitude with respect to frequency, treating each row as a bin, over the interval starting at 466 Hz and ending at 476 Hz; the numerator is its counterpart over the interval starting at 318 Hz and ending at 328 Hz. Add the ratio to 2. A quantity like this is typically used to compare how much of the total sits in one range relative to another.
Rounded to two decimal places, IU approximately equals 3.14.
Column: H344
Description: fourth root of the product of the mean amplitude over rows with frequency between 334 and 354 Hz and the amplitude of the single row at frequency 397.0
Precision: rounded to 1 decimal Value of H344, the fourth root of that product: 17.9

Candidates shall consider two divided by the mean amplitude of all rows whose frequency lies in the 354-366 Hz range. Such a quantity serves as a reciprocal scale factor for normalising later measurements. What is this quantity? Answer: 0.0064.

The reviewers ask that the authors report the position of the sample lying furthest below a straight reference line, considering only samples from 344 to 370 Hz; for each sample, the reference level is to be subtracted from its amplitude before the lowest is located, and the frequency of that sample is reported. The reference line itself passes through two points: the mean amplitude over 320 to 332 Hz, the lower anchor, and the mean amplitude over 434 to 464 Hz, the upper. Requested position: 359.0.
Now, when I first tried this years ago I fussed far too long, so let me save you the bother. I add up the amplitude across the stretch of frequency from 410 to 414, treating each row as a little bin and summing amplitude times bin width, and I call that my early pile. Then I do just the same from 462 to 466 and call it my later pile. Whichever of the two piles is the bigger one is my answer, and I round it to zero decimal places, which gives 1318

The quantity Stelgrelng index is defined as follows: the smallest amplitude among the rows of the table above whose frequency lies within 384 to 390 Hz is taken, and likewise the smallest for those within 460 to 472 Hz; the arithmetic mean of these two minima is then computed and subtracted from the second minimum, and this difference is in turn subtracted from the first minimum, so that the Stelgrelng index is 304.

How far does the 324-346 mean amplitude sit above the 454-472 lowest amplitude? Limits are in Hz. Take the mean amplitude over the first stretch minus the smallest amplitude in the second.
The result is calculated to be 40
